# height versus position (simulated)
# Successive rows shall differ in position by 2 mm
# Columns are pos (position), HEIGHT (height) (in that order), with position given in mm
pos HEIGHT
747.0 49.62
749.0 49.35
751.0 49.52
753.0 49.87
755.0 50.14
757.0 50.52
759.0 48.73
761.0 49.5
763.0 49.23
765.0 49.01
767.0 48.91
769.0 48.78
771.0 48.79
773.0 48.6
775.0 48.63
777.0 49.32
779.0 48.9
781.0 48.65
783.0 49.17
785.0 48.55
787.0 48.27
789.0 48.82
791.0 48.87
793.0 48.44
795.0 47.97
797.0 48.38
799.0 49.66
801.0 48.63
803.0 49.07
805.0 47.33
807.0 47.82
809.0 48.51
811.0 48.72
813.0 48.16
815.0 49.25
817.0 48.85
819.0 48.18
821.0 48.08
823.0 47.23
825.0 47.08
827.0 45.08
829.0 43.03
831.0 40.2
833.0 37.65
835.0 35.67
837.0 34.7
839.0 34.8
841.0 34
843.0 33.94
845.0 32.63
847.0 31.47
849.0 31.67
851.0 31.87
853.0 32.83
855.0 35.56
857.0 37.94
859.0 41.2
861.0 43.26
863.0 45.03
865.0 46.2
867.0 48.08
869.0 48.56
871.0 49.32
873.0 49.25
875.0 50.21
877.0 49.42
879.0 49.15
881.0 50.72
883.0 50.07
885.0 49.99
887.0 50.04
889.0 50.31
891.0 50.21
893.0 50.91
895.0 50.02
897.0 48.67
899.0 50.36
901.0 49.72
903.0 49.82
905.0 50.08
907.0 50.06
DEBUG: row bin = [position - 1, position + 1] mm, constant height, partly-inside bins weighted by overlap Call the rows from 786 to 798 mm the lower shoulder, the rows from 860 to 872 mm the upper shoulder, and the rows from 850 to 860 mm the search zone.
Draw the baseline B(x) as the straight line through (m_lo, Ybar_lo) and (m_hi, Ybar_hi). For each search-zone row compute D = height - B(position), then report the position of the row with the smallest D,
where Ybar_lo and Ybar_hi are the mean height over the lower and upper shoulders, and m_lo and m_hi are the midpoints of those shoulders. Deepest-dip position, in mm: 851.0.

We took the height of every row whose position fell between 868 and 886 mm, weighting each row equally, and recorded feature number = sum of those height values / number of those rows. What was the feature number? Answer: 49.6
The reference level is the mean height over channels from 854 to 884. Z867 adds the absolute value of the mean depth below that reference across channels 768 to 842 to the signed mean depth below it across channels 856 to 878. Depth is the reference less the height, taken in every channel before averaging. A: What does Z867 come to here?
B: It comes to 0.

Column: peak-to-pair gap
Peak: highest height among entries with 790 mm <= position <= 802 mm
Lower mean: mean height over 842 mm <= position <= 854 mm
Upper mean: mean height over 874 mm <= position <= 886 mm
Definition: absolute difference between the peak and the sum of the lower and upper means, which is 33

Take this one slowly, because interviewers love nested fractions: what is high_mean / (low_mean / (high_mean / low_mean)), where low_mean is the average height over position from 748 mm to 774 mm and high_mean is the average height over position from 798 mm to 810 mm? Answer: 0.97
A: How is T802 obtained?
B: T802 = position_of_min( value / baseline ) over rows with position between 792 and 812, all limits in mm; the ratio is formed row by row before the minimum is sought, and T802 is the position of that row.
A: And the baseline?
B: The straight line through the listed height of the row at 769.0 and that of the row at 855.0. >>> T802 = 795.0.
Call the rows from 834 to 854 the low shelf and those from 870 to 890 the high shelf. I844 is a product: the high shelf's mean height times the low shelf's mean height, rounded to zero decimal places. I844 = 1663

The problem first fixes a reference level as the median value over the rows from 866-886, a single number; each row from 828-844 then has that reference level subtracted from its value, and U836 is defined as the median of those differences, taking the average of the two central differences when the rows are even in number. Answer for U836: -14.1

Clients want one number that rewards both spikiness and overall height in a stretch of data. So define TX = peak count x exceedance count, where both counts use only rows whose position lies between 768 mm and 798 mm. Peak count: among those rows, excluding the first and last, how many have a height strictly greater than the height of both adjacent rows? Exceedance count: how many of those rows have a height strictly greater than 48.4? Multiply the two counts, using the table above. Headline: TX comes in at 48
